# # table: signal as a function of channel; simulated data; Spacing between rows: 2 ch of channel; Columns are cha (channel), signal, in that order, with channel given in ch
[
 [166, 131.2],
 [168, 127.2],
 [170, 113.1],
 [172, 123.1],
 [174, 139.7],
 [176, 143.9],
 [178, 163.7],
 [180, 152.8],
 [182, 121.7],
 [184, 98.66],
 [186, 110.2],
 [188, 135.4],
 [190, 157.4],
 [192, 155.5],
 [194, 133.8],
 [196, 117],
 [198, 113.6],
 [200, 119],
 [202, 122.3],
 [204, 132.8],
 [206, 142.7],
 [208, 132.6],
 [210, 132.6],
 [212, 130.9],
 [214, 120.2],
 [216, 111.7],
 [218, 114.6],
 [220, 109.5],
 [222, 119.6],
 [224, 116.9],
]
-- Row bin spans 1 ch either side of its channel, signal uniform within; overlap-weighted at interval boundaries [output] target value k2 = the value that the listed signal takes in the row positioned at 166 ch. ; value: 131.2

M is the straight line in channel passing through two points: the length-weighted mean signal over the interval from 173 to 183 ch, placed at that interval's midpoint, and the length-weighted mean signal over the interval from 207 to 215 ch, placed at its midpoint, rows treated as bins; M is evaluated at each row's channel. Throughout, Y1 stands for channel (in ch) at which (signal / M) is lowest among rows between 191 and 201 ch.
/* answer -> 198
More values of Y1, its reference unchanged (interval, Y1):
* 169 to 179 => 170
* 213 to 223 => 220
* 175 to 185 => 184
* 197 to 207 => 198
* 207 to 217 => 216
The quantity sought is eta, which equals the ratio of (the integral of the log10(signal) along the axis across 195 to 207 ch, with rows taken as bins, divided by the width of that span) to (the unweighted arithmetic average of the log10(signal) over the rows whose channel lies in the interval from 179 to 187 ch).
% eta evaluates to 1.008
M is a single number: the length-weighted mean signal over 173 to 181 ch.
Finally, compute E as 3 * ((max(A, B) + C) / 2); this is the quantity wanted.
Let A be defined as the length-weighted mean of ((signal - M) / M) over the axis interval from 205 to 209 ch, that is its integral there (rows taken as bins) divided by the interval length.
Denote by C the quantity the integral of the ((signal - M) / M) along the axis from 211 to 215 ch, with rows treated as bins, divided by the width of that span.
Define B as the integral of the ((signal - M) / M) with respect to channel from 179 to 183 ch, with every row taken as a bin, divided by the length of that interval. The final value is -0.37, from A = -0.08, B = -0.085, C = -0.163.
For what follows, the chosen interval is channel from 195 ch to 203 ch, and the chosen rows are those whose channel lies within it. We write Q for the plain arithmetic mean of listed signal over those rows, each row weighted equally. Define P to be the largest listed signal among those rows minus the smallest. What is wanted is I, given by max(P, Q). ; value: 118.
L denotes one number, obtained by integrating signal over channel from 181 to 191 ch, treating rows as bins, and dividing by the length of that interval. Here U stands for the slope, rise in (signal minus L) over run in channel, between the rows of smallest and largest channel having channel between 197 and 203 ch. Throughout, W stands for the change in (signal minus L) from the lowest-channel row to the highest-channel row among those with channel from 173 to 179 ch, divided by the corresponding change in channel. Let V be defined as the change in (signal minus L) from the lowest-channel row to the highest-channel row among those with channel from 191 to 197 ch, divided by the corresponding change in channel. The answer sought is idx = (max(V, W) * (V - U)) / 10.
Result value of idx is -7.1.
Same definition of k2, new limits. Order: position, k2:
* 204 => 132.8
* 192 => 155.5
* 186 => 110.2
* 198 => 113.6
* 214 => 120.2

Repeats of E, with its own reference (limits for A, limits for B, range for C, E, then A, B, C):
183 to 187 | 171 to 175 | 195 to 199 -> -0.53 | -0.30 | -0.124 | -0.231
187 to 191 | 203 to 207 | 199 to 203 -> -0.33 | -0.02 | -0.082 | -0.196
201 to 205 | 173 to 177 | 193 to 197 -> -0.33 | -0.15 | -0.055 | -0.164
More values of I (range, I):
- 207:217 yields 126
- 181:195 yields 130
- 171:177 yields 136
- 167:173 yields 121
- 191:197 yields 135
